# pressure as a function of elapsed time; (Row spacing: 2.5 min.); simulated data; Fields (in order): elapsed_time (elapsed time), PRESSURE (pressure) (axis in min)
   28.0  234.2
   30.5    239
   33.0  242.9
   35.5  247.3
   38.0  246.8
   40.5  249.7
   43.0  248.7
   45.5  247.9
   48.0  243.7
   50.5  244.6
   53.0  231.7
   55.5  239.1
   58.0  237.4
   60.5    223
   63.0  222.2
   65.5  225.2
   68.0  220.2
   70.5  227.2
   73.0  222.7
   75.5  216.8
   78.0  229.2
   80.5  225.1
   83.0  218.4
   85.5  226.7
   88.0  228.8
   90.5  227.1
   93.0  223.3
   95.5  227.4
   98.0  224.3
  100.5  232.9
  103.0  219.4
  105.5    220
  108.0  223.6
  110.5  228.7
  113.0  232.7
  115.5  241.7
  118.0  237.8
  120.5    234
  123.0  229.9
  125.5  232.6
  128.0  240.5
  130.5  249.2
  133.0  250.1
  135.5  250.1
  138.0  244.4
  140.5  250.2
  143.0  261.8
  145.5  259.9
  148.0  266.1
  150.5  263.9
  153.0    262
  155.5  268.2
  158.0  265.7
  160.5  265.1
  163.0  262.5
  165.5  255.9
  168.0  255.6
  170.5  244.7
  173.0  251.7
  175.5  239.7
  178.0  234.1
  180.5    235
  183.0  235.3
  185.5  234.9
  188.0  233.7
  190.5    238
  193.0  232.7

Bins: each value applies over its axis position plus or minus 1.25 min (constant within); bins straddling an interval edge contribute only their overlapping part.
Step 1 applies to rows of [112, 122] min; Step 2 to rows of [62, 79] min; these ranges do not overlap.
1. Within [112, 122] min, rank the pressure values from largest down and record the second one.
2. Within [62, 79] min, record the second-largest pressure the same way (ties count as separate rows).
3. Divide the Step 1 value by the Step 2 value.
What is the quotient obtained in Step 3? 1.047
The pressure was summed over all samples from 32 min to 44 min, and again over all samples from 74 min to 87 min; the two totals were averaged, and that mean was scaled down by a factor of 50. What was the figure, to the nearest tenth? 23.5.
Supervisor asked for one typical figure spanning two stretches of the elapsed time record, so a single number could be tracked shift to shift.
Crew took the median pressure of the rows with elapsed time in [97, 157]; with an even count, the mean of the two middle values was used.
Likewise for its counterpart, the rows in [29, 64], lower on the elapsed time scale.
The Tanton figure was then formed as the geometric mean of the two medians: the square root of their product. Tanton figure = 242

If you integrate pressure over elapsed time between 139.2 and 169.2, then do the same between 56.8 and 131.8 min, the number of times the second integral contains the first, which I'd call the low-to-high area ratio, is 2.2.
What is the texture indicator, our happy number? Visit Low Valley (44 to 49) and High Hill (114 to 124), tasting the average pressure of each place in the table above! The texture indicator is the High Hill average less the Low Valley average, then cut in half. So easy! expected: -5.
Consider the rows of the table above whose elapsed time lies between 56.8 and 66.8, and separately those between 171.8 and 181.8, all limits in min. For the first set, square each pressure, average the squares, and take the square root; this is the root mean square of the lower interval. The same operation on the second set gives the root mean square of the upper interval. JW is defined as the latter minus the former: 13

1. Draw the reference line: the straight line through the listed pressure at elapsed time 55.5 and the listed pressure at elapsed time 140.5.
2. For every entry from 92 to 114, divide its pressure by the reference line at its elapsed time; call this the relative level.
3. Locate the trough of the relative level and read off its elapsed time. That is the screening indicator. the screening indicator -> 103.0 min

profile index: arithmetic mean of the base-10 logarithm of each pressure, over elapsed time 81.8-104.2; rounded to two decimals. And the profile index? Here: 2.35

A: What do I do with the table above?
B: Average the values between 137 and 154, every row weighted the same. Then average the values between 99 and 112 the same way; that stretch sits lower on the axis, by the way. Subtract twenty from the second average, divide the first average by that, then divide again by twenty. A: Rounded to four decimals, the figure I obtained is 0.0630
